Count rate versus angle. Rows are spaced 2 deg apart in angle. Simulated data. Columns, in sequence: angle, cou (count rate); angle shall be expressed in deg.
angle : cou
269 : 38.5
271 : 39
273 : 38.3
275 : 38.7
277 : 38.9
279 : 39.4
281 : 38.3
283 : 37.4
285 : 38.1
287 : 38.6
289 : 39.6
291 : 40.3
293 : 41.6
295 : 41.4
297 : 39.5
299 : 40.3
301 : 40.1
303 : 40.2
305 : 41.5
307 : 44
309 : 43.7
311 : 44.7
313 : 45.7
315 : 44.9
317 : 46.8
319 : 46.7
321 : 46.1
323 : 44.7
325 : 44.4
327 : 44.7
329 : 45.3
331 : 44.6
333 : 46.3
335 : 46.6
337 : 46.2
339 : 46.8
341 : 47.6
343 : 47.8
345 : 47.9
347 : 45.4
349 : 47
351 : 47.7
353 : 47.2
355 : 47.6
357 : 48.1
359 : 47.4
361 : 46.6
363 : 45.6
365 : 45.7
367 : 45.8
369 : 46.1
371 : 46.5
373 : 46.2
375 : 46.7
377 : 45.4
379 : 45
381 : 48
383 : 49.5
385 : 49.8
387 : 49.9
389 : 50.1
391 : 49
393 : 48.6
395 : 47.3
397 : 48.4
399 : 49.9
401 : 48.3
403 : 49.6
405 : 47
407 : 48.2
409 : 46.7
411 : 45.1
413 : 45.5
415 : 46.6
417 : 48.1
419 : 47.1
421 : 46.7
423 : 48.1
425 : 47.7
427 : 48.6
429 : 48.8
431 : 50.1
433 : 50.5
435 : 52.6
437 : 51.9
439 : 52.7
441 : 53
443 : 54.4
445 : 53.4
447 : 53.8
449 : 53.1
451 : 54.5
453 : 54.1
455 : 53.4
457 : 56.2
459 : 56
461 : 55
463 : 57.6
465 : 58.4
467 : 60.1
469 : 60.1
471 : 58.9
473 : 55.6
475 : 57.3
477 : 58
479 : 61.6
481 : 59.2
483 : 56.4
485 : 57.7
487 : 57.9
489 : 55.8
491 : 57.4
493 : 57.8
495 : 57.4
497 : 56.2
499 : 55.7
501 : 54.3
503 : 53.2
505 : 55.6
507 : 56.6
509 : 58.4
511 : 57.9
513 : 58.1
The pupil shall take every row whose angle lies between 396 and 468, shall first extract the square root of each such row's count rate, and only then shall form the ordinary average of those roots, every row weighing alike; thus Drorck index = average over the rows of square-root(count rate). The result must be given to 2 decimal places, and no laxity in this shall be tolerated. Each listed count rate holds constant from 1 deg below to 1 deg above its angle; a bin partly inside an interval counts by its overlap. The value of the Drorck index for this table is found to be 7.15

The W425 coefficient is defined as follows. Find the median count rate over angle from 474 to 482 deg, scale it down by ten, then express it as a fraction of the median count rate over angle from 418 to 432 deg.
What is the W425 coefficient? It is 0.122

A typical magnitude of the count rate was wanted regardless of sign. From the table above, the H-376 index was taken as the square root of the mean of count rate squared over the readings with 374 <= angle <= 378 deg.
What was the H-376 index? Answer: 46.1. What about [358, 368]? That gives 46.2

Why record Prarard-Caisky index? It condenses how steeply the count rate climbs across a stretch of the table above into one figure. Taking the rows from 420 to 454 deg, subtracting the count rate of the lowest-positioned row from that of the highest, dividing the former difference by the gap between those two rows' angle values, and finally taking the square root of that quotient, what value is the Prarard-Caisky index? 0.48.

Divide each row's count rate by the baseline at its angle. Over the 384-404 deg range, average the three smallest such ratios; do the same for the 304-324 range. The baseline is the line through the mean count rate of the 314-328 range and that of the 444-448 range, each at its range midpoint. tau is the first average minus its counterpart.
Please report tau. -0.01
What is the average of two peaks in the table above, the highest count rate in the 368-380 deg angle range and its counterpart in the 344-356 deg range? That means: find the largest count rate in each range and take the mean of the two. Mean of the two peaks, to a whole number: 47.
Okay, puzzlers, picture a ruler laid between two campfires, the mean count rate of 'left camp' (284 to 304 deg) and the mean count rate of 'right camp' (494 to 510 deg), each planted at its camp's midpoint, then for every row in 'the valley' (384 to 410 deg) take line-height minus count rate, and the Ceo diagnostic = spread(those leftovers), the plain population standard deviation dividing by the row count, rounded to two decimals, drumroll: 1.56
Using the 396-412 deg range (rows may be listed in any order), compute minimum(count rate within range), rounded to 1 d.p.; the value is 45.1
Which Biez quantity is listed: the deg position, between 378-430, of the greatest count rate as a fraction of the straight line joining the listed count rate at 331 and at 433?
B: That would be 389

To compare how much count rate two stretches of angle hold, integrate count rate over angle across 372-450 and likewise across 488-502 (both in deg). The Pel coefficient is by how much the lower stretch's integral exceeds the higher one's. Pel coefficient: 3034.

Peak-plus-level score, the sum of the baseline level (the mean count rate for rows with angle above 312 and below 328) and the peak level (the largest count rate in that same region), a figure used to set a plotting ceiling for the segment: 92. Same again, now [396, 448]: 104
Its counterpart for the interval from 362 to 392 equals 97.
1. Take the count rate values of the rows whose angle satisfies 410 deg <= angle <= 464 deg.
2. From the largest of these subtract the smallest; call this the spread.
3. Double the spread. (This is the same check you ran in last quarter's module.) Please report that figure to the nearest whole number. 25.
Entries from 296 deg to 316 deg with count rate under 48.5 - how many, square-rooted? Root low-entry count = 3.2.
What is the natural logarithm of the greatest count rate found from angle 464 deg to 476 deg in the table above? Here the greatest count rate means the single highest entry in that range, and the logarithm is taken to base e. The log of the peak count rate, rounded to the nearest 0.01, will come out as 4.10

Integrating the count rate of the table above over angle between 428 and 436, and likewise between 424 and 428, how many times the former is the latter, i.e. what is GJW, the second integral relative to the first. 0.48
